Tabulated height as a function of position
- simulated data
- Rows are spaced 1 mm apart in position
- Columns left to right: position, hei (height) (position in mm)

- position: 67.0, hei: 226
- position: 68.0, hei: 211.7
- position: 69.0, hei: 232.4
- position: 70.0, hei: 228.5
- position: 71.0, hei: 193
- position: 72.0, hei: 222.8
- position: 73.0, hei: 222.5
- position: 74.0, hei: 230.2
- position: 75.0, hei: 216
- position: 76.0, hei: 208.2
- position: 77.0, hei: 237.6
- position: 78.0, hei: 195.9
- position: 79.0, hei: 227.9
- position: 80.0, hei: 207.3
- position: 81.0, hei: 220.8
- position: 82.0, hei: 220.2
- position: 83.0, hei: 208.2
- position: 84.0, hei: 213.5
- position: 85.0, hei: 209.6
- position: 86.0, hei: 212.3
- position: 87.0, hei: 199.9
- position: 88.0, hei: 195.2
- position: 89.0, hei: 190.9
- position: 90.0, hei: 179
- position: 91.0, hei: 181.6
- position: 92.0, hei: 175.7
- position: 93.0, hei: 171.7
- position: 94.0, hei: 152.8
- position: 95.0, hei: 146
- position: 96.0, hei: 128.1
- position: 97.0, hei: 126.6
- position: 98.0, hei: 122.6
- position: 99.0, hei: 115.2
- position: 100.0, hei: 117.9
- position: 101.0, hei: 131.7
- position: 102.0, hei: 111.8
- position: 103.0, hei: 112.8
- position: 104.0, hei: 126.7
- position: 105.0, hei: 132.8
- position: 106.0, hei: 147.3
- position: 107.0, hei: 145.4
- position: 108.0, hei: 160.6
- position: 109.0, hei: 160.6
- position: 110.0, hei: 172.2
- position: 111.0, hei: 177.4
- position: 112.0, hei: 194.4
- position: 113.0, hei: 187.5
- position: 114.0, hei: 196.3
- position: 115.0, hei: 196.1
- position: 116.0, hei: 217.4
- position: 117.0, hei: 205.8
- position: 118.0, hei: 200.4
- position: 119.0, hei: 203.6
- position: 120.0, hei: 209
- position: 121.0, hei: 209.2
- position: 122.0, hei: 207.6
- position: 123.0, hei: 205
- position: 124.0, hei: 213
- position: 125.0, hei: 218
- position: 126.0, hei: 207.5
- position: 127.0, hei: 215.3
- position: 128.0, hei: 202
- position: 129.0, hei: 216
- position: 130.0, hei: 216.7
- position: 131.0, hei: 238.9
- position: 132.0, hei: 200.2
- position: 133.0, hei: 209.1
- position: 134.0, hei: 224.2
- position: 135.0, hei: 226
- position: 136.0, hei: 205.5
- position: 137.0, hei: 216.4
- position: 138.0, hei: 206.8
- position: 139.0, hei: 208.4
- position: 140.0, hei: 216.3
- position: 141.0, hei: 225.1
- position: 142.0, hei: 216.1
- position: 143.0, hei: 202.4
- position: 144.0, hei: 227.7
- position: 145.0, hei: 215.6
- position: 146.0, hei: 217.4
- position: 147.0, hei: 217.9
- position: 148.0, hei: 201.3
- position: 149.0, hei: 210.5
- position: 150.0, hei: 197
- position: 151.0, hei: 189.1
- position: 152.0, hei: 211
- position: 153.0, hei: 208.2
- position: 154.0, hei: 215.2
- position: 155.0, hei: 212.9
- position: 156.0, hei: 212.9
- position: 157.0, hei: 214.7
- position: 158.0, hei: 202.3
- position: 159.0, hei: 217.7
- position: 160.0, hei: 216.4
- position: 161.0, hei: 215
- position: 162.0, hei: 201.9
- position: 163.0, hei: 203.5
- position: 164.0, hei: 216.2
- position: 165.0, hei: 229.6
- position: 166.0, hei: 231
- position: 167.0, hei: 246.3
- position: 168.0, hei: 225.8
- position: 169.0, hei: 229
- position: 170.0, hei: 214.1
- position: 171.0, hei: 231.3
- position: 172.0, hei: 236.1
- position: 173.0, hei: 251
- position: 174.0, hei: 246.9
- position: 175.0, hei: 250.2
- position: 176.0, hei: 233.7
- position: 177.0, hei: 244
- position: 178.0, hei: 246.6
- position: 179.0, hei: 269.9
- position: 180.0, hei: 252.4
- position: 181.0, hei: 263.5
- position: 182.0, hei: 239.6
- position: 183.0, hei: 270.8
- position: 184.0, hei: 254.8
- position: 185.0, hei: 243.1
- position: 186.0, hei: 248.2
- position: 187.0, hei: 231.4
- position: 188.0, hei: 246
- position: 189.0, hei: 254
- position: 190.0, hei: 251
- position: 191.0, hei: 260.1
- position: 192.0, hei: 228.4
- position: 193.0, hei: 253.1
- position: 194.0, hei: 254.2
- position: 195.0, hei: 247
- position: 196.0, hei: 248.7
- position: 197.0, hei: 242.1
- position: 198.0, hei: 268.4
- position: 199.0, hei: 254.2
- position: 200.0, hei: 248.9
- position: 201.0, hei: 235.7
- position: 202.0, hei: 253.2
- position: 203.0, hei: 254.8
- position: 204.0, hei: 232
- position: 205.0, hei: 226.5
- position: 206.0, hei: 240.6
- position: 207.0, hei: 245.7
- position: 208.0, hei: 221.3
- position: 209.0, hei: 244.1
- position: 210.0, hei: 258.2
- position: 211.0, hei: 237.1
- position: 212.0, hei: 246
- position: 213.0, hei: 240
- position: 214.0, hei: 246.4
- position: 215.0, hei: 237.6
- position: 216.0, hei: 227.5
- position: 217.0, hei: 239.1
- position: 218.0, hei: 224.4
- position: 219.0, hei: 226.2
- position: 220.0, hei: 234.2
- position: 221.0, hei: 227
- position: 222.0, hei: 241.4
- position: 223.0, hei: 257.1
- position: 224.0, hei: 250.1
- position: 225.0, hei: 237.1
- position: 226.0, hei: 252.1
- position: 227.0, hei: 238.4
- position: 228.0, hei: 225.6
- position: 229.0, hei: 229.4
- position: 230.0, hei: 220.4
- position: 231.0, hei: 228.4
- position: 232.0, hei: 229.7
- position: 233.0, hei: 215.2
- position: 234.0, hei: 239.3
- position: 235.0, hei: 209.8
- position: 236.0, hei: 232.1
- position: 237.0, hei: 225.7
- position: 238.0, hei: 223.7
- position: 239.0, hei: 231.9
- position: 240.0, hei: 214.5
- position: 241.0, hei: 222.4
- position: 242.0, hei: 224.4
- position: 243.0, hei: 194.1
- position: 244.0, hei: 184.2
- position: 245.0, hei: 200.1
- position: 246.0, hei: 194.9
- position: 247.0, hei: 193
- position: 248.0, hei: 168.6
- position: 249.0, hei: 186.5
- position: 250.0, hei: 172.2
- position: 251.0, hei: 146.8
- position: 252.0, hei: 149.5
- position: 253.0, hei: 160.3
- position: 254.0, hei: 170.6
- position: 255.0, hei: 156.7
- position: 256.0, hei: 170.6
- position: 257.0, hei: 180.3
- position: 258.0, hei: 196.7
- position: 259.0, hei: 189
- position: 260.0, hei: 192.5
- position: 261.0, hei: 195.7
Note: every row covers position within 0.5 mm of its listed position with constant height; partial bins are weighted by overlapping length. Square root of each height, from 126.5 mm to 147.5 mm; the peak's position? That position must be 131.0 mm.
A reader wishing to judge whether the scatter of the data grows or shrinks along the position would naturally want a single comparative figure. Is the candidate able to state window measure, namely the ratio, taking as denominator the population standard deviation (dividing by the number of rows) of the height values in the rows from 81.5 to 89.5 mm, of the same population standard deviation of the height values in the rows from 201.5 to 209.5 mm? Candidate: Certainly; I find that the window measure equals 1.2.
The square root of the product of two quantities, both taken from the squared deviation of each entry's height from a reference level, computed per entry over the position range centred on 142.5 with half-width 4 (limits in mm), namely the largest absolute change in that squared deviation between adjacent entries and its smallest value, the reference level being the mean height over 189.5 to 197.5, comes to 833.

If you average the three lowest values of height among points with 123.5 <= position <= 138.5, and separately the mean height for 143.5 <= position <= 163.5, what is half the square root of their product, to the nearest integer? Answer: 103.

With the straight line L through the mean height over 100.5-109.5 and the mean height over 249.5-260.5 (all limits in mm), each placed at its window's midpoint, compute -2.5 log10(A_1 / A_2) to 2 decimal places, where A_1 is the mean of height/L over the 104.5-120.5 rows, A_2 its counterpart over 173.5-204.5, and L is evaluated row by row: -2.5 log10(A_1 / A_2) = 0.21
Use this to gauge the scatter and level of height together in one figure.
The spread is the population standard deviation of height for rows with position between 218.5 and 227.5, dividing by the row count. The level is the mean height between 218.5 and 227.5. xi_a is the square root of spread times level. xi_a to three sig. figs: 49.6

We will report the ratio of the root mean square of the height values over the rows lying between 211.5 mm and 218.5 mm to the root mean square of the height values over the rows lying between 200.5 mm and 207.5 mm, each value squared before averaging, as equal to 1.0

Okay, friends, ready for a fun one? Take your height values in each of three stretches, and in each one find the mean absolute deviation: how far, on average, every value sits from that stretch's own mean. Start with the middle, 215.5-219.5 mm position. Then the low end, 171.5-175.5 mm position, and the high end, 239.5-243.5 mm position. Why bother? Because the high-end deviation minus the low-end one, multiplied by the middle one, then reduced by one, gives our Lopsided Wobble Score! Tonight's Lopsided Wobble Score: 23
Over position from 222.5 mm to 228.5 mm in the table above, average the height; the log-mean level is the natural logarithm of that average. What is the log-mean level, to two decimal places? 5.49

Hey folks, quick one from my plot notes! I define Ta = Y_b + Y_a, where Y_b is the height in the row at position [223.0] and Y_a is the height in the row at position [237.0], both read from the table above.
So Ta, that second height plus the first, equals 483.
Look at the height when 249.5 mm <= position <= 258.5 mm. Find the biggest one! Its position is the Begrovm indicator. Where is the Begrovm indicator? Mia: 258.0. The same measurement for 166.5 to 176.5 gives 173.0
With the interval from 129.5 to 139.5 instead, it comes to 131.0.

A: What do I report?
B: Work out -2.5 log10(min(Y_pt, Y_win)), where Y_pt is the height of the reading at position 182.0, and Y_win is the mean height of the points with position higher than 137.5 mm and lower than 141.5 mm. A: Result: -5.83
